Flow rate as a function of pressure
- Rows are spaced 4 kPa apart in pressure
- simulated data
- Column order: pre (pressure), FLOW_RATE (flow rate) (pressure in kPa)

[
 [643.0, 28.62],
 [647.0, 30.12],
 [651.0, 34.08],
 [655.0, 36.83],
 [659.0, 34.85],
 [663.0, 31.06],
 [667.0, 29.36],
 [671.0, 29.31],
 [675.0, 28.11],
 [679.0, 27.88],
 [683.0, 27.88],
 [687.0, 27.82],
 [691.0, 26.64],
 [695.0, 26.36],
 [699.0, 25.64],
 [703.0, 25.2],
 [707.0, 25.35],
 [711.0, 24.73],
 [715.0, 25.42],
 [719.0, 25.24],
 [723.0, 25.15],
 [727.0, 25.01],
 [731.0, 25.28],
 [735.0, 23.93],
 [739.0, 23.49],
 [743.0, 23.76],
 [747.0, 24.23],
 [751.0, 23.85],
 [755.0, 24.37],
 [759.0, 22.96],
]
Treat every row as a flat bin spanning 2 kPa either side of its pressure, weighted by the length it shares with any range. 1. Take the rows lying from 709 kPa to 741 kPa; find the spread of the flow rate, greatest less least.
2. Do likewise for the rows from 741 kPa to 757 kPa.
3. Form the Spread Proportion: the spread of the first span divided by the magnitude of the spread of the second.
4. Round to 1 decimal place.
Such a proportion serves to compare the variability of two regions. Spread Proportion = 3.2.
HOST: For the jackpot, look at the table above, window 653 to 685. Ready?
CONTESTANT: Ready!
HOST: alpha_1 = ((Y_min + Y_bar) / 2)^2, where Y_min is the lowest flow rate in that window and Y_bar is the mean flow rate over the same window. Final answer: 857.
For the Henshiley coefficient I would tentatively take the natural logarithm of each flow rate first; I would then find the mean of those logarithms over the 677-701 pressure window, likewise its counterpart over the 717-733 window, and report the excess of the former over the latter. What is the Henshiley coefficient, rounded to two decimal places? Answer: 0.07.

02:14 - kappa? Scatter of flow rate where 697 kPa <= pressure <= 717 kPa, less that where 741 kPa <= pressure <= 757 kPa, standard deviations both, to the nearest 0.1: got 0.0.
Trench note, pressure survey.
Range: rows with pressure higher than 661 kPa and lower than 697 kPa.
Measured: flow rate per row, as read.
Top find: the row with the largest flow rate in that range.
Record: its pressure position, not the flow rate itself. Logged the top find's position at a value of 663.0 kPa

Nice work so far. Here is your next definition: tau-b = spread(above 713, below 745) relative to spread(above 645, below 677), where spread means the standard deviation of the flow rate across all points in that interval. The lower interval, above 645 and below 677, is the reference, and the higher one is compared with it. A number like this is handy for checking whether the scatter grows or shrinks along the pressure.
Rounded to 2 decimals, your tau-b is 0.25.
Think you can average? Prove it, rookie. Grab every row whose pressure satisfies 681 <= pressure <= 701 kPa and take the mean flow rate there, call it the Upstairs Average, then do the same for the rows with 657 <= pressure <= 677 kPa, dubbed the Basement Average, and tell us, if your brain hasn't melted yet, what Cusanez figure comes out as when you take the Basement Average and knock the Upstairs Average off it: 4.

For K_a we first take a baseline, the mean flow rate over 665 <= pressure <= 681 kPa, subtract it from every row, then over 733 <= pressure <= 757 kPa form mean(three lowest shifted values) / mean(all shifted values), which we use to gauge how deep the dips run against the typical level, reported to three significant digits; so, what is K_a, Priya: 1.05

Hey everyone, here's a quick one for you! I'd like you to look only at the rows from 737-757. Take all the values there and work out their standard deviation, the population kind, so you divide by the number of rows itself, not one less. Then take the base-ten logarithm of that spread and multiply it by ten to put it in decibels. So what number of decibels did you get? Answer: -5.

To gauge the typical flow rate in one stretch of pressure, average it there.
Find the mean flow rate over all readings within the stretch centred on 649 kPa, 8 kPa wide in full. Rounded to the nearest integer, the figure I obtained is 32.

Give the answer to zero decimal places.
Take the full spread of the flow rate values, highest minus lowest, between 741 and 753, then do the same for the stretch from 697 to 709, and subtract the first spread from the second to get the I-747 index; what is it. 0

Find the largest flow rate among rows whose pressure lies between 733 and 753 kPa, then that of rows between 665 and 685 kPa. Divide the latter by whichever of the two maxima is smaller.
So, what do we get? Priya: 1.21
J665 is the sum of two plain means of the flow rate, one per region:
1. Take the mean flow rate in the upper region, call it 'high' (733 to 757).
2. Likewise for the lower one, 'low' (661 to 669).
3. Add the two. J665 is 54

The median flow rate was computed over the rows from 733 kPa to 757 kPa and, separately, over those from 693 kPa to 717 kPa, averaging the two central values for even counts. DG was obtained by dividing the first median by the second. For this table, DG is 0.94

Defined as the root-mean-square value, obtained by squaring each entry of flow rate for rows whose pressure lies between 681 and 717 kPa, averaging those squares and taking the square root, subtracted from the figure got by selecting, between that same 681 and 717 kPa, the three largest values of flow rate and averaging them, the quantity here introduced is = 1.3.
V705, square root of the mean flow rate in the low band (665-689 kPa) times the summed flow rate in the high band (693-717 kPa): 66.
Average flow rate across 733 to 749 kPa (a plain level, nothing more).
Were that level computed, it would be 23.9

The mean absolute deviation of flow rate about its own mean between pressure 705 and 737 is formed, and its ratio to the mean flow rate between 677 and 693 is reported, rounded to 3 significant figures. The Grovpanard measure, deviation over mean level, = 0.0124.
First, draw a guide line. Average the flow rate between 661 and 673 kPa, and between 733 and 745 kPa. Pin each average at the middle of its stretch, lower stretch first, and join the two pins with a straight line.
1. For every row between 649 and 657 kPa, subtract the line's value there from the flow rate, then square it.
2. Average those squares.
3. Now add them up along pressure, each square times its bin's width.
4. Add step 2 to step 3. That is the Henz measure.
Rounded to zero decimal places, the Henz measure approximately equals 191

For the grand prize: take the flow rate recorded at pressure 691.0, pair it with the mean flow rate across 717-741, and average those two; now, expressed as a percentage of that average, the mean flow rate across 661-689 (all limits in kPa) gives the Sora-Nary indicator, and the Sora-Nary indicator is 112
